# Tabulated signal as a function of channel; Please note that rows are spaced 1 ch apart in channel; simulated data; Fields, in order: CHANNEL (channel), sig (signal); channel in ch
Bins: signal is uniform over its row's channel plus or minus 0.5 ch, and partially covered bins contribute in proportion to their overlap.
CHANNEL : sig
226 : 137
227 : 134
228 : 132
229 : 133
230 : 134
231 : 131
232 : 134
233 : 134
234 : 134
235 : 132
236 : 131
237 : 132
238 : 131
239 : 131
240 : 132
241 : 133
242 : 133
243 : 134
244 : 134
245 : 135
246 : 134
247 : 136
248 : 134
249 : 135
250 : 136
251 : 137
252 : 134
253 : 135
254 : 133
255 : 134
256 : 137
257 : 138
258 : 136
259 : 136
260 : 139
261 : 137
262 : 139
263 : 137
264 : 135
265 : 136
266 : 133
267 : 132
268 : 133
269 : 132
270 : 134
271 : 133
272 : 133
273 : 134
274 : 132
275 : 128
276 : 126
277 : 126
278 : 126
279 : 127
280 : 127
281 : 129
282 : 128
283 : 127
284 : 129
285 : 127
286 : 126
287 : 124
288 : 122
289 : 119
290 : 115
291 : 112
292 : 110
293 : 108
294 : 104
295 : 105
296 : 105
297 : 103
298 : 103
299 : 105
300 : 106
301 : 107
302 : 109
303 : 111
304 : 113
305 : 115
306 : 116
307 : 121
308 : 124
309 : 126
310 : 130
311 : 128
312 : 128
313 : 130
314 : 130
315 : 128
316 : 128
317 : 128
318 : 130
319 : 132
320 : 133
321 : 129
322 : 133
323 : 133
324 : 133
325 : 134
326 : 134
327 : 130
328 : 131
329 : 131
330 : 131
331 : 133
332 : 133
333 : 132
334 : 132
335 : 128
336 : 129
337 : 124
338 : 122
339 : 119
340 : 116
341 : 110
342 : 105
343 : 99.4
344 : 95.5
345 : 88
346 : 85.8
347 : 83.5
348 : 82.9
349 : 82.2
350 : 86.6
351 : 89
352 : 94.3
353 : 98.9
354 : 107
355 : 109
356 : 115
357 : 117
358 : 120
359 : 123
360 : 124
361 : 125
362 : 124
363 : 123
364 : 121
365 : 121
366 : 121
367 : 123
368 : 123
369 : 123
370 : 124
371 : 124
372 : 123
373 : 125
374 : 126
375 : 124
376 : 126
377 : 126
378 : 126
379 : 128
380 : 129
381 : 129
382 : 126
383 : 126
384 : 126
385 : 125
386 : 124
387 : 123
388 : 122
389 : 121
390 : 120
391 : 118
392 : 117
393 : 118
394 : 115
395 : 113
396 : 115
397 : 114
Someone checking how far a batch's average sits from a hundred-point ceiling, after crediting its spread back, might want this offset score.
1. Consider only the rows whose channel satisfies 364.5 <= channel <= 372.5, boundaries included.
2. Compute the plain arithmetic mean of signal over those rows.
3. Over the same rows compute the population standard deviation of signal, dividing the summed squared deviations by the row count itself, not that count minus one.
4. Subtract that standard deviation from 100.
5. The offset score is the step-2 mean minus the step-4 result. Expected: 24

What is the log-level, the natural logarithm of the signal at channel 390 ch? 4.79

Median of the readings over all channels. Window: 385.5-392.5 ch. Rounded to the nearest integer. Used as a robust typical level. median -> 121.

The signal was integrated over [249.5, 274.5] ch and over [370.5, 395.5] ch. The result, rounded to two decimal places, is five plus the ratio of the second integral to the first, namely 5.91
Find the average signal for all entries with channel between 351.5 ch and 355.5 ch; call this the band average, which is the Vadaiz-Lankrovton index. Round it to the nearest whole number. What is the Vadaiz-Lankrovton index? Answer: 102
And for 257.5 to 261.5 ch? 137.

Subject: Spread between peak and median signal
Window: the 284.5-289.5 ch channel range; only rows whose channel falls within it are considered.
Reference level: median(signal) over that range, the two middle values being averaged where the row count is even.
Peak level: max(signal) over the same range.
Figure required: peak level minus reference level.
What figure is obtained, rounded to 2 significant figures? 3.0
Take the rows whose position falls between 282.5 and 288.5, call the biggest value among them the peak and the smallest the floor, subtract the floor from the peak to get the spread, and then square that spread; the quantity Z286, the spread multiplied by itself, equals 49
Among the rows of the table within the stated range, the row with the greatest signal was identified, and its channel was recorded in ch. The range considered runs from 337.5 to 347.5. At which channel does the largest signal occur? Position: 338 ch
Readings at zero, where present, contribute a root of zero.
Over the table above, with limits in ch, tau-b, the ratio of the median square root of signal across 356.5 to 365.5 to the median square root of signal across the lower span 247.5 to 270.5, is 0.95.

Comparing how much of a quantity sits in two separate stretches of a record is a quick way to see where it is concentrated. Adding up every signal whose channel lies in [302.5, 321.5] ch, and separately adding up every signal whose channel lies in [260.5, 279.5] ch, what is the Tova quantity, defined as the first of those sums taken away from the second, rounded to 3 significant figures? 133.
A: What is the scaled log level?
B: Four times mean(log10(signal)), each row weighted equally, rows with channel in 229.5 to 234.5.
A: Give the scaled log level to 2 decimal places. 8.50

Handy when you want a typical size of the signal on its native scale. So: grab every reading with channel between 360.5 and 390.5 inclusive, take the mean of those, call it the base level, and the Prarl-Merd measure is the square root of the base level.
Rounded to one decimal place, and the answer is 11.1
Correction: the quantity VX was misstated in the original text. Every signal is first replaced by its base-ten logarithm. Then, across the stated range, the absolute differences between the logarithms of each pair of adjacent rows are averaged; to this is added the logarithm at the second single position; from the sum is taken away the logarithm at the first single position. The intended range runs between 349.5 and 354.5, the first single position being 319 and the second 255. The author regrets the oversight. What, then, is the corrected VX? 0.029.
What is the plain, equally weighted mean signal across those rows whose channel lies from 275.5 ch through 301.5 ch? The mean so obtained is 117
